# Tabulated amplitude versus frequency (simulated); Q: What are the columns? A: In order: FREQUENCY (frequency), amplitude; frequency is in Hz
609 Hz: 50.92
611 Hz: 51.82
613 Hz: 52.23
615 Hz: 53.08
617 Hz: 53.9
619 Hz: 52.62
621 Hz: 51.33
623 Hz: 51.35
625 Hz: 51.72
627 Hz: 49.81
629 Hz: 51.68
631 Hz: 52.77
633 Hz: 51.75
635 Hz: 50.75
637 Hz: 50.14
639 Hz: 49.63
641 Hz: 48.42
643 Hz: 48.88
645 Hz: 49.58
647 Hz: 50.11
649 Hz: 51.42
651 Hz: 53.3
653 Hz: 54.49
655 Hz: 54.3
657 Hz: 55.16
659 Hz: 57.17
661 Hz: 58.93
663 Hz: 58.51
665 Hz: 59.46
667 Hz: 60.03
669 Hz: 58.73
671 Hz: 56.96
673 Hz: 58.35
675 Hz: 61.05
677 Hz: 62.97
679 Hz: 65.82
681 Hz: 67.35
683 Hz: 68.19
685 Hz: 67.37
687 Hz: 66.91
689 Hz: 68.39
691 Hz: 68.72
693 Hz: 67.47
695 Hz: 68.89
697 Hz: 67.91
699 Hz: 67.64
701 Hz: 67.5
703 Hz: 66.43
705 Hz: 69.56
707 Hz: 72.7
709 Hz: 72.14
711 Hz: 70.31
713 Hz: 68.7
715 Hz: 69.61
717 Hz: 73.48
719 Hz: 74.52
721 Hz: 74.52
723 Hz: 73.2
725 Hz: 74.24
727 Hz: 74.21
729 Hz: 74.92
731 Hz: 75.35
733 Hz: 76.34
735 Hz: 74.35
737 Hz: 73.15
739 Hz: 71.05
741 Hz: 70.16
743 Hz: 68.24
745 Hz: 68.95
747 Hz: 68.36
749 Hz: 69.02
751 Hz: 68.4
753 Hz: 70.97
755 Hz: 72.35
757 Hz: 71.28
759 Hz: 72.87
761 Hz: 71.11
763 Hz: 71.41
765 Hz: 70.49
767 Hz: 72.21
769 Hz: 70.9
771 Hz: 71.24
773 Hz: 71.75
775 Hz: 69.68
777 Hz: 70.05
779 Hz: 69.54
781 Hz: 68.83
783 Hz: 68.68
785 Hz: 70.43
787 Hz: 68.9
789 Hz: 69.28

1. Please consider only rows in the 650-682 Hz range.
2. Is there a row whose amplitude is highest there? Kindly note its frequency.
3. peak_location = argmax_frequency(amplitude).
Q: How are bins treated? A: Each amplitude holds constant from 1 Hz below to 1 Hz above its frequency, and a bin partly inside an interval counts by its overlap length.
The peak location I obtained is 681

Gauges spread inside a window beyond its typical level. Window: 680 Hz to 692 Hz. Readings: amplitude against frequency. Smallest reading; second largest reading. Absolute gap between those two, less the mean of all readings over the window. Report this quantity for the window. -66.3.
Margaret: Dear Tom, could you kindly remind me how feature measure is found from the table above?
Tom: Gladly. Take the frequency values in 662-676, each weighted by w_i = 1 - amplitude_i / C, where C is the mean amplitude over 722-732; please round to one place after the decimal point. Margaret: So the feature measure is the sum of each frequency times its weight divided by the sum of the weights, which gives 669.0 Hz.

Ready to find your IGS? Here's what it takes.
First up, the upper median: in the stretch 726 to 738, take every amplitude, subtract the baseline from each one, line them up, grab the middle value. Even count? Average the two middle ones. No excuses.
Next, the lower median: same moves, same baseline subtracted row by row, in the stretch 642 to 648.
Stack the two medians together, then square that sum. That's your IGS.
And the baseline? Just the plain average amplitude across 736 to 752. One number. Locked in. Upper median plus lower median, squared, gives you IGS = 229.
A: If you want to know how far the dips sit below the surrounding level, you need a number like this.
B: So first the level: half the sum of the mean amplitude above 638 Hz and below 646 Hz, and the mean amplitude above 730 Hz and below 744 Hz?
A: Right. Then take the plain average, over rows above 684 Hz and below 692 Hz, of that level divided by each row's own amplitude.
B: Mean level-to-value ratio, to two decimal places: 0.90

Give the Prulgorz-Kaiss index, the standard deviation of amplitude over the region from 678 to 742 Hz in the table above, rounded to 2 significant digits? 3.1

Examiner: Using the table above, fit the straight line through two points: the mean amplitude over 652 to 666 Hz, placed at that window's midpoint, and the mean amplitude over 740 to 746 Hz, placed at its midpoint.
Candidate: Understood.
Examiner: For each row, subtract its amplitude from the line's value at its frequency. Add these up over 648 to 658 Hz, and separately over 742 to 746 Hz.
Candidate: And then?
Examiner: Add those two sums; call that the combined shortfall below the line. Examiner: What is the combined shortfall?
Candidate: 13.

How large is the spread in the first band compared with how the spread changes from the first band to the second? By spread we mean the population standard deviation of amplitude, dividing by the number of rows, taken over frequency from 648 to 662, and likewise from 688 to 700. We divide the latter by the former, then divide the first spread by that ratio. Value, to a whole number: 10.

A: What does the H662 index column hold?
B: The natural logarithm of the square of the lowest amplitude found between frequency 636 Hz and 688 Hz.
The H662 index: 7.76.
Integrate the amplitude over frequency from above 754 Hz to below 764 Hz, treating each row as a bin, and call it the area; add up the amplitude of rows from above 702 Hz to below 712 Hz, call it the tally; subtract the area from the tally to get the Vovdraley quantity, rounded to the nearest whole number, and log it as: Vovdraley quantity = -367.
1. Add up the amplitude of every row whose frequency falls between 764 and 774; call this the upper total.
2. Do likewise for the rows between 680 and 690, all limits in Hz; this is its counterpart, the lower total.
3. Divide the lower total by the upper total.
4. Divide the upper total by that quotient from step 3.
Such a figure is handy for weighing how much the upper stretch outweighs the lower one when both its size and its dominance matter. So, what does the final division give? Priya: 376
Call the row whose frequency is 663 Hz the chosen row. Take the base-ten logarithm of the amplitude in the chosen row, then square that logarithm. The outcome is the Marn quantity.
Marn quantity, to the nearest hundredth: 3.12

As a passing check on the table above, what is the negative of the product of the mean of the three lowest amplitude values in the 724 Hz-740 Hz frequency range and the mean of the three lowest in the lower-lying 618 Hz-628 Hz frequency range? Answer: -3701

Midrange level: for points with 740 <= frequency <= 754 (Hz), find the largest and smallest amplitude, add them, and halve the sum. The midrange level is 70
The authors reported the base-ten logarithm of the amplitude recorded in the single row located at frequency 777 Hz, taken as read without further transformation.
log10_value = 1.85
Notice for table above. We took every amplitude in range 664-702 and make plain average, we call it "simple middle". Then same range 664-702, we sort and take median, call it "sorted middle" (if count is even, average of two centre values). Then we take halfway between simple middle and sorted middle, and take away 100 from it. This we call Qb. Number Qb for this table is -34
